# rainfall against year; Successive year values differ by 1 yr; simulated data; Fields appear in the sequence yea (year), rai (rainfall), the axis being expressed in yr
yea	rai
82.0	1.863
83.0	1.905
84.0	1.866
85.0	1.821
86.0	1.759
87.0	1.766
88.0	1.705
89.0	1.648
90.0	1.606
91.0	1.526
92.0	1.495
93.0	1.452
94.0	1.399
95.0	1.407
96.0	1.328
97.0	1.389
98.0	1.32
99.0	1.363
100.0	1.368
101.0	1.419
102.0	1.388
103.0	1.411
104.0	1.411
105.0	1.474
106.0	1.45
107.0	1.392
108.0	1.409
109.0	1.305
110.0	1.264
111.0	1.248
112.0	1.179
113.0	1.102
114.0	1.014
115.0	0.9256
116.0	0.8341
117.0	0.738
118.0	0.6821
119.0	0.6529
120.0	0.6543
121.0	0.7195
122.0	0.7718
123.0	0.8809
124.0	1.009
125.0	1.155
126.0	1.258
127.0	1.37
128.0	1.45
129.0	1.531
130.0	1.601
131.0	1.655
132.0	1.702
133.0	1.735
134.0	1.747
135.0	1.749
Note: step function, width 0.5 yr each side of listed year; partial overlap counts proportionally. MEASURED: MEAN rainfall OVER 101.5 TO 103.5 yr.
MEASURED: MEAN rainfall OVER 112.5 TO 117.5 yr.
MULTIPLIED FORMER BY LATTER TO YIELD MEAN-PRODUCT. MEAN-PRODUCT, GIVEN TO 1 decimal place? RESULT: 1.3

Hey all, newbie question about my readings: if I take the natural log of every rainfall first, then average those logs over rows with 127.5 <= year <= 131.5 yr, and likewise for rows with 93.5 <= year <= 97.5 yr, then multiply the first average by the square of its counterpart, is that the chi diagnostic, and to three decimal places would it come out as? 0.046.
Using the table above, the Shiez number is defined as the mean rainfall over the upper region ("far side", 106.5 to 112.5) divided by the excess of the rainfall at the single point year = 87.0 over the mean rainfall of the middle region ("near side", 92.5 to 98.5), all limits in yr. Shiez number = 3.4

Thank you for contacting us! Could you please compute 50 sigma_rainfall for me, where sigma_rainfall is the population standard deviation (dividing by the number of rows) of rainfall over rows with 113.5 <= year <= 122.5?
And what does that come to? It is 5.9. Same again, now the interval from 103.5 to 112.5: 4.8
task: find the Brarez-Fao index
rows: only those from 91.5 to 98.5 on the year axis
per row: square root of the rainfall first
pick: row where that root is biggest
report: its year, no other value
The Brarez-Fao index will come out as 92.0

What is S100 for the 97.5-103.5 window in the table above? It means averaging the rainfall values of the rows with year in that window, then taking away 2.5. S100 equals -1.12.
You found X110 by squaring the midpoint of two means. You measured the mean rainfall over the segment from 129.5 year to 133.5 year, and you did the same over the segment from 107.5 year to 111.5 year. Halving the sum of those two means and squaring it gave 2.22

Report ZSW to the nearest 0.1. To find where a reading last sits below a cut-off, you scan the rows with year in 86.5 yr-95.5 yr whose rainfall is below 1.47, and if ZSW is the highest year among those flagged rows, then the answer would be 95.0 yr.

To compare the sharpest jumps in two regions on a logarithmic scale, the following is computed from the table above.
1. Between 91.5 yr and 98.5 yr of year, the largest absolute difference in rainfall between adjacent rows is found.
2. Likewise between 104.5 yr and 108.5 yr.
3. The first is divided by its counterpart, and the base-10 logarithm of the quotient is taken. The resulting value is 0.13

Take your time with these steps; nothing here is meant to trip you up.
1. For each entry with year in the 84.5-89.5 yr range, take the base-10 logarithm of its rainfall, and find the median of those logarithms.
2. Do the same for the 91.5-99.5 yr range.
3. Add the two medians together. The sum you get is 0.39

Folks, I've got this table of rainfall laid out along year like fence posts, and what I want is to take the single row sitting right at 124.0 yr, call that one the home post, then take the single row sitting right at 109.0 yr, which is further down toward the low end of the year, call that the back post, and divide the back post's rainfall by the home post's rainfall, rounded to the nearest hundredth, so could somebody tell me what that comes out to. 1.29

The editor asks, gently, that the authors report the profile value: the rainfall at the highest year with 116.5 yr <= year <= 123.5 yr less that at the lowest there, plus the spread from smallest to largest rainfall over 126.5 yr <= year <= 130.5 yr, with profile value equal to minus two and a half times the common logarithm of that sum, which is 1.1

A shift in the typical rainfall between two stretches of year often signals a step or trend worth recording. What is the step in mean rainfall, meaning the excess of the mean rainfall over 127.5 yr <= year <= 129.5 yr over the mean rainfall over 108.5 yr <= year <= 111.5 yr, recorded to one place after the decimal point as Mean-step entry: 0.2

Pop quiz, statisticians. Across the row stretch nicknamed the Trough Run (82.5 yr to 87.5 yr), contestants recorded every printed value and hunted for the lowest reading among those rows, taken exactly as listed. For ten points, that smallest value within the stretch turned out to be 1.759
